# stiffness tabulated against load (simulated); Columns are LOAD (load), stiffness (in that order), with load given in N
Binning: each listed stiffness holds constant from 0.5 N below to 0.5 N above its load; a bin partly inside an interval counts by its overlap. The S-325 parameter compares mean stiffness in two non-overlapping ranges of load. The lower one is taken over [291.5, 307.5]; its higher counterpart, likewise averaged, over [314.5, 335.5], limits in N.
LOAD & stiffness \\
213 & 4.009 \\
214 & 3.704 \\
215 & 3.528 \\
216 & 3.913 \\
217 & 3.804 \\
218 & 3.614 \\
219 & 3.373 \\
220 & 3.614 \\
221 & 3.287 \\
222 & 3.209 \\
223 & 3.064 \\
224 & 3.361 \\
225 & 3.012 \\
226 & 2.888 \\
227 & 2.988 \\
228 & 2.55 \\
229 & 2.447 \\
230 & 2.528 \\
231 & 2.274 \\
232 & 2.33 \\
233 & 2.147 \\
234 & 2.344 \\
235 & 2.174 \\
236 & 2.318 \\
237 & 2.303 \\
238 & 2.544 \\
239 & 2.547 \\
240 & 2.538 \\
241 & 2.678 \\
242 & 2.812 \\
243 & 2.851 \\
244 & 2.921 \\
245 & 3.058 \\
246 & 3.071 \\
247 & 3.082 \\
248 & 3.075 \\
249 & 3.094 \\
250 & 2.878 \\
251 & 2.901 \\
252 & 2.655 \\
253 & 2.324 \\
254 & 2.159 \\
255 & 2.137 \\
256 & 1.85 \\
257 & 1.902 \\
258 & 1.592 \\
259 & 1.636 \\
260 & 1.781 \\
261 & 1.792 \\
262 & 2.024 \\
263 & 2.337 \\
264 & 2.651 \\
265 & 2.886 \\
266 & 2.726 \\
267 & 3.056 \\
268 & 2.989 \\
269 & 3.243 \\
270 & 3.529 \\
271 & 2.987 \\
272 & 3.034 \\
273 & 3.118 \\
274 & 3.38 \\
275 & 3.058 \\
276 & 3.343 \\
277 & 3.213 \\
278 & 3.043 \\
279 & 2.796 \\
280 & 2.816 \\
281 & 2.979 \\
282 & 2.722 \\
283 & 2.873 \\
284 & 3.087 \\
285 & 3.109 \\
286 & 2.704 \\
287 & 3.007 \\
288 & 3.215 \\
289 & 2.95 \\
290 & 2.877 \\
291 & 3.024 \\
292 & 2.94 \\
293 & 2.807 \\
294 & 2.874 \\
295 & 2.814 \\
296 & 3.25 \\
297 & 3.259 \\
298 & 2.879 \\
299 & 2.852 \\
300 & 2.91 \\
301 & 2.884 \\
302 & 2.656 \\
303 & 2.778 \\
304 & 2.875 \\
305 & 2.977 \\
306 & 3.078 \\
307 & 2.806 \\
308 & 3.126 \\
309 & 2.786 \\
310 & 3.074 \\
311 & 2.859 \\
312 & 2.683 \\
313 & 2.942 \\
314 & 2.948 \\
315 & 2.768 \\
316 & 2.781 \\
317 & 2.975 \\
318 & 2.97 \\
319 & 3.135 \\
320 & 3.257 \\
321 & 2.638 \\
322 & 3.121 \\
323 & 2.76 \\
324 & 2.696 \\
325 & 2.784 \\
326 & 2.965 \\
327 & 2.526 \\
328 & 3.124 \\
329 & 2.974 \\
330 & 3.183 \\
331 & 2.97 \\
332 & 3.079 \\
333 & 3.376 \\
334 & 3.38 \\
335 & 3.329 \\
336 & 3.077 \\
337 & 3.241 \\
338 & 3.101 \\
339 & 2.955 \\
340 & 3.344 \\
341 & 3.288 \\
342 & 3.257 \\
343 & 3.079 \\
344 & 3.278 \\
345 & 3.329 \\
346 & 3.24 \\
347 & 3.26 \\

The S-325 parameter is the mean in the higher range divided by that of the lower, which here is 1.03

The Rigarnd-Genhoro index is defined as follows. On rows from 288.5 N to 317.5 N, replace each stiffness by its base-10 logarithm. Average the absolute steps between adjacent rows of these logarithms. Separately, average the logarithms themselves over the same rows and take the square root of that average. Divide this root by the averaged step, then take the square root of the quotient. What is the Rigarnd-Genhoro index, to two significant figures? 5.4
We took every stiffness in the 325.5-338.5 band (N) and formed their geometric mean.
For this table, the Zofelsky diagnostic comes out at 3.09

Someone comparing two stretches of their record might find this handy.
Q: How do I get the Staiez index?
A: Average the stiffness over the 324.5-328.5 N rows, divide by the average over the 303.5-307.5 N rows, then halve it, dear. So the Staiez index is 0.49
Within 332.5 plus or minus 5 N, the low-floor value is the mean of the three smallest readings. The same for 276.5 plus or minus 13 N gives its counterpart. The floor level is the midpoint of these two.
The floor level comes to 2.85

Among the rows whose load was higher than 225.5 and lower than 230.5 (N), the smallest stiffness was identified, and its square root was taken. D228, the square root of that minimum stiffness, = 1.56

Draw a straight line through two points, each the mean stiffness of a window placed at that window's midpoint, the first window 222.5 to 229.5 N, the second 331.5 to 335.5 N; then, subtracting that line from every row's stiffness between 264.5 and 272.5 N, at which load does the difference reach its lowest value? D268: 266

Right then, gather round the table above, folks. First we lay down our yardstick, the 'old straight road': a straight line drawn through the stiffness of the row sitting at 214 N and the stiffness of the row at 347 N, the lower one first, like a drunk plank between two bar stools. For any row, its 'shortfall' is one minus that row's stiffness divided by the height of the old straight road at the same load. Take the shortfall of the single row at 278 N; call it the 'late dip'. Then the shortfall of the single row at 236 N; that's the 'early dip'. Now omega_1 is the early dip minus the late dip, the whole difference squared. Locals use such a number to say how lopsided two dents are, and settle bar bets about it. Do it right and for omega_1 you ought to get 0.054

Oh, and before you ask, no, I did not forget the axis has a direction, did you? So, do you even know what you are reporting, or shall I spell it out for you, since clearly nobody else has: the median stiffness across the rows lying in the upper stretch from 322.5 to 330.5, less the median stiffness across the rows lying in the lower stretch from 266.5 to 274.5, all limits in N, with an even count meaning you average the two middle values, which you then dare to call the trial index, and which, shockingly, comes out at -0.21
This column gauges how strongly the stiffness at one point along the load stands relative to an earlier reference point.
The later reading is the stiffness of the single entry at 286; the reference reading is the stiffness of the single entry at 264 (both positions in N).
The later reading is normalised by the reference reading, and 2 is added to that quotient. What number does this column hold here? 3.02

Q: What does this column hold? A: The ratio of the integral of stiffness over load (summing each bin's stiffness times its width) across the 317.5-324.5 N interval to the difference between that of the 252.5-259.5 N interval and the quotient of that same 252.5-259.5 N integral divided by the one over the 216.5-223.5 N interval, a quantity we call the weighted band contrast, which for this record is 1.58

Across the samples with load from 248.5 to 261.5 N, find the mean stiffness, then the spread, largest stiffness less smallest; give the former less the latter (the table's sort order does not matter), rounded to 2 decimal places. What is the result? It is 0.71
